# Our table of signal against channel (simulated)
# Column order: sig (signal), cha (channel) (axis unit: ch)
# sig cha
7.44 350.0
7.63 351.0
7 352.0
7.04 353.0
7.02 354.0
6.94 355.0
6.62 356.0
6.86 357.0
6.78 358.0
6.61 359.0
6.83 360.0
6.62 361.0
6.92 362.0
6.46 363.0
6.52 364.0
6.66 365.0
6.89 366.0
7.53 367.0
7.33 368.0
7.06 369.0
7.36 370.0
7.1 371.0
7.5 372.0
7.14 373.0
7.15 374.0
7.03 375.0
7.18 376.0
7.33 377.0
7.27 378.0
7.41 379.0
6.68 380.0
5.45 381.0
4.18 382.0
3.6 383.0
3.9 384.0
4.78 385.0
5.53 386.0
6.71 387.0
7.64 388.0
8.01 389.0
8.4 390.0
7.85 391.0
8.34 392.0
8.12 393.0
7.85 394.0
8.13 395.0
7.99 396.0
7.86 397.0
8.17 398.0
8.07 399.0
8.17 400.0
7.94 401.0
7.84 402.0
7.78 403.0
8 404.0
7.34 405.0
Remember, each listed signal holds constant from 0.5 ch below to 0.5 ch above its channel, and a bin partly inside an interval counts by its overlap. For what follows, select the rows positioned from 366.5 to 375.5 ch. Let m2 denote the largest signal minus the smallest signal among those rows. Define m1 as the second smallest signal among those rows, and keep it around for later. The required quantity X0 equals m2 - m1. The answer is -6.6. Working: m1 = 7.06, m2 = 0.5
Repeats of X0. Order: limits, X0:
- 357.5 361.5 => -6.4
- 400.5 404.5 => -7.6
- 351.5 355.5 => -6.9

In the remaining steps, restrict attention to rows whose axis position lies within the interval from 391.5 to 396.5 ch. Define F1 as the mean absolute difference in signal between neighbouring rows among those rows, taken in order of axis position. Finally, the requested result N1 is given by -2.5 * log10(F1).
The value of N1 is 1.6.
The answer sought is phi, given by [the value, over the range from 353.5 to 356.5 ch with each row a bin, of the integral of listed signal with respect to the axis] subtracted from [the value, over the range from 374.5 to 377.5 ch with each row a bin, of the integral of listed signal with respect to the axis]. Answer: 1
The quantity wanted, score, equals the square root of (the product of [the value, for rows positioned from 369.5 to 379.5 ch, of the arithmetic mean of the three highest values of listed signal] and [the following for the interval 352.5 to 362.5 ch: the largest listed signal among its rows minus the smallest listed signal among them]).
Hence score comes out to 1.8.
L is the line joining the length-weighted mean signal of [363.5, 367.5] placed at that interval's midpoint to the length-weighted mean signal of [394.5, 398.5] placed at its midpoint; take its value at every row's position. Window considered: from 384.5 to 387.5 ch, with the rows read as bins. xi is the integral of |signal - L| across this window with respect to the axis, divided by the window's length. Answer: 1.98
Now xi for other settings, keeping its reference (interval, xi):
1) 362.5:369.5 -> 0.27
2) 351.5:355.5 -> 0.54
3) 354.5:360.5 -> 0.18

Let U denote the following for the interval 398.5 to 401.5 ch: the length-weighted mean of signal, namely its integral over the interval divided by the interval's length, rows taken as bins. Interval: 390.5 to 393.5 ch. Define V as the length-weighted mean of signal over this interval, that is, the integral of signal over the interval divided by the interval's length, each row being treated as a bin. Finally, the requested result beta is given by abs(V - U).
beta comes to 0.04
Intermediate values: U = 8.1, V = 8.1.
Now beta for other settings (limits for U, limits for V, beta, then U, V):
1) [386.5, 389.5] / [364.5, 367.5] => 0.43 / 7.5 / 7.0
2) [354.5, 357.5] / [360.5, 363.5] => 0.14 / 6.8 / 6.7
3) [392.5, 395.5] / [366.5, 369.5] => 0.73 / 8.0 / 7.3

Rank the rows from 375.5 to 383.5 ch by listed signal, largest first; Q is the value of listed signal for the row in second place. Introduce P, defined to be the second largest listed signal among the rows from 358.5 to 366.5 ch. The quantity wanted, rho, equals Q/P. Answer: 1.06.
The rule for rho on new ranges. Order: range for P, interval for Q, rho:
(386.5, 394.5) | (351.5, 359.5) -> 0.84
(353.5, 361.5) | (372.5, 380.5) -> 1.06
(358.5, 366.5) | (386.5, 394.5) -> 1.21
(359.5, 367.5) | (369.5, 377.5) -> 1.06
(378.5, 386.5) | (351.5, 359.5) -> 1.05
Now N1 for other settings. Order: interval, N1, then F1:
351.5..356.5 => 2.3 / 0.1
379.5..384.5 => 0.2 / 0.8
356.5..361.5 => 1.9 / 0.2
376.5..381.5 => 0.7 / 0.5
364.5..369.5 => 1.2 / 0.3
